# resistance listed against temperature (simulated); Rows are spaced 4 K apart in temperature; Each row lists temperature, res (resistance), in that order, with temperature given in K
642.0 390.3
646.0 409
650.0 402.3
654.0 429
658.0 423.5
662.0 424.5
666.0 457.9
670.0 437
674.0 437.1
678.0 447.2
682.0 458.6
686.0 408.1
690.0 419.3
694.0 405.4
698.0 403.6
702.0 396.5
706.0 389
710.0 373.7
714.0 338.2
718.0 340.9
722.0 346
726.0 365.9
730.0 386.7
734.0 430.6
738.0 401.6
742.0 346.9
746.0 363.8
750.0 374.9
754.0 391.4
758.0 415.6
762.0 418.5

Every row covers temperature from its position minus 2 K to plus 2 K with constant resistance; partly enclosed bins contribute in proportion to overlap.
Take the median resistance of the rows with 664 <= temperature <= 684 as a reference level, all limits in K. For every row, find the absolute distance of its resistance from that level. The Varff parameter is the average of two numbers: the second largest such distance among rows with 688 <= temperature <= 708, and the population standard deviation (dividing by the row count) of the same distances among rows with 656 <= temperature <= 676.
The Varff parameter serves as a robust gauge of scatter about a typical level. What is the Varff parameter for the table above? 29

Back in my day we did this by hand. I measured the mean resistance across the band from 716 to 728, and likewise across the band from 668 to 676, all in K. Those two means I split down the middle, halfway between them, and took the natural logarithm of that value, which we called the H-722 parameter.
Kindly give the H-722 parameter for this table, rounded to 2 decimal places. 5.98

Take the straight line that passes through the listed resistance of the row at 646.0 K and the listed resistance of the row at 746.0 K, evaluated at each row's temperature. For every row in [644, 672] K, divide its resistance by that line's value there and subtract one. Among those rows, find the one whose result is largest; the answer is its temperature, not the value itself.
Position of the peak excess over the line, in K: 666.0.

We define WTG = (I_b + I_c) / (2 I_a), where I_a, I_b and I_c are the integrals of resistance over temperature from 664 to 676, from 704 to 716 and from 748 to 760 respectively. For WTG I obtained 0.86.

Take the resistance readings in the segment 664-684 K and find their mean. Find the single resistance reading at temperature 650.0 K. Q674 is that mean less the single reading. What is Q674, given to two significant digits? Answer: 45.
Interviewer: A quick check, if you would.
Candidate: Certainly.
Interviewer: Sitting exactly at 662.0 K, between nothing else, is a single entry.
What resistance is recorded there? 424.5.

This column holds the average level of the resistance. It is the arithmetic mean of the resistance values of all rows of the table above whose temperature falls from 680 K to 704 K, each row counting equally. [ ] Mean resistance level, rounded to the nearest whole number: 415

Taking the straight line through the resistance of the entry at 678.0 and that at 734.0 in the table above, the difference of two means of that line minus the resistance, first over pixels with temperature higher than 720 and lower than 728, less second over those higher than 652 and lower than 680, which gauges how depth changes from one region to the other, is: 63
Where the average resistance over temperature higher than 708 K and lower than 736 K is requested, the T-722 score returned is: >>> 369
